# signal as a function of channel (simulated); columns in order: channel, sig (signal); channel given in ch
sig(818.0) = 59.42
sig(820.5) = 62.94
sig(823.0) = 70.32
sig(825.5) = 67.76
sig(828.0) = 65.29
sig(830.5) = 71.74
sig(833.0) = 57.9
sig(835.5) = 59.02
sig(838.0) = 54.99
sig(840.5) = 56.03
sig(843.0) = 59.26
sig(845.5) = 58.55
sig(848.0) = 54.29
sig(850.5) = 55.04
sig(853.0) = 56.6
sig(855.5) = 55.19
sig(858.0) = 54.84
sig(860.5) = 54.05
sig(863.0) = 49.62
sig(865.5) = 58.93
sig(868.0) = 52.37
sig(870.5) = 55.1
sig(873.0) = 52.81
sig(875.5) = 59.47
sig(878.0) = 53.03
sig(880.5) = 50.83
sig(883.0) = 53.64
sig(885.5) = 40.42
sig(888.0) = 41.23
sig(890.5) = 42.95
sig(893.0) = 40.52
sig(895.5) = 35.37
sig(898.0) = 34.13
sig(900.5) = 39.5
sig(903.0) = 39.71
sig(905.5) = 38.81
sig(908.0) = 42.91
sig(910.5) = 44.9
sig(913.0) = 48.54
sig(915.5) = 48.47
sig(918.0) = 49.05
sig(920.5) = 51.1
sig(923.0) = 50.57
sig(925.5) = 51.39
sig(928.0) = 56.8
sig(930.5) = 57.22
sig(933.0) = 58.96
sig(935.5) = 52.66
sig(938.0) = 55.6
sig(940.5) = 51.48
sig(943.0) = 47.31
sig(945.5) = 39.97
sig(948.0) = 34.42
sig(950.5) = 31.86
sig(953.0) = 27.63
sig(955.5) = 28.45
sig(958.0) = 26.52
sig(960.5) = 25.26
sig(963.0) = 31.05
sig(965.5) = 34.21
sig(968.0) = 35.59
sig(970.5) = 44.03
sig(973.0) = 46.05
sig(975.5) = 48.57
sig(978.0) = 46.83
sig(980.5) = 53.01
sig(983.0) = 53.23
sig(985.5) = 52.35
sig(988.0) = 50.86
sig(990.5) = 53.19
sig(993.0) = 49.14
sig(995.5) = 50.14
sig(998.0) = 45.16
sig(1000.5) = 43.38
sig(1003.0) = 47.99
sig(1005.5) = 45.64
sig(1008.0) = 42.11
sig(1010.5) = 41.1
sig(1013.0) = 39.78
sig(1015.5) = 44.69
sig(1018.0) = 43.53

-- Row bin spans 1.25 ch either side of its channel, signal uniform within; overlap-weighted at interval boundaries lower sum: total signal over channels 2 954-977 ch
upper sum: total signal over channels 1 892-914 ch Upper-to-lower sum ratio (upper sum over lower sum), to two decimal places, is 1.14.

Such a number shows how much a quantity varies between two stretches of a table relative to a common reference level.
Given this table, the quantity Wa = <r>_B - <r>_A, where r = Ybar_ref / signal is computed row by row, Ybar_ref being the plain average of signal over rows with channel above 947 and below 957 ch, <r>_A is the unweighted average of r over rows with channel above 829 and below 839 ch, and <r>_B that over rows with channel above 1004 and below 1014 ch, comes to 0.22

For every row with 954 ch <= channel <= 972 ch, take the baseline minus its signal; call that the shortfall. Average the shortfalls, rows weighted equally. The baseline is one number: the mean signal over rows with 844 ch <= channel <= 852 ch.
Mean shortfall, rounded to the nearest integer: 24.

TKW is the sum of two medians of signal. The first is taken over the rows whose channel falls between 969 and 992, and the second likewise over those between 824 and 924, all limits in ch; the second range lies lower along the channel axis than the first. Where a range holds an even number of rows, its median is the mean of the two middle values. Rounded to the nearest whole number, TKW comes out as 104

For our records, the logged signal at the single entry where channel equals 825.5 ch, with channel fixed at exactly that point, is 67.76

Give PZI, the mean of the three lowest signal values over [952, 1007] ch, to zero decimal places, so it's 26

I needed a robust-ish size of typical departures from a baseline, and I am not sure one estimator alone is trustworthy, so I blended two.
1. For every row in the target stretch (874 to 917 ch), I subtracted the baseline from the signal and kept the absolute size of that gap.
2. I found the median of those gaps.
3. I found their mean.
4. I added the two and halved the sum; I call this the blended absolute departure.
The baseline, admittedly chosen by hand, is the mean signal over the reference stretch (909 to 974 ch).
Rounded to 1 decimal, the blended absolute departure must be 5.1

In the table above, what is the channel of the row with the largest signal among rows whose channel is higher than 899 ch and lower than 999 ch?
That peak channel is 933.0 ch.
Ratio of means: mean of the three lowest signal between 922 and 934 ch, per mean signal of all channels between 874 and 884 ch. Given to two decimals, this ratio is 0.98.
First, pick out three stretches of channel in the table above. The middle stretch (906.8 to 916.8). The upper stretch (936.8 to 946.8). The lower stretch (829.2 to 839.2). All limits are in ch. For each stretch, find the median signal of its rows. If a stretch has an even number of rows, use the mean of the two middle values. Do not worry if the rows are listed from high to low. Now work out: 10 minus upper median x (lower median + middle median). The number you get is -5184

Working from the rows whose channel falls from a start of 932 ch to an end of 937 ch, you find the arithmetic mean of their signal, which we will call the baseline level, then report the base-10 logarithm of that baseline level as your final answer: 1.75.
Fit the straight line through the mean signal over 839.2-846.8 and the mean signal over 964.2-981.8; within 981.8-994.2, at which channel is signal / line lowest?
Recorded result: 993.0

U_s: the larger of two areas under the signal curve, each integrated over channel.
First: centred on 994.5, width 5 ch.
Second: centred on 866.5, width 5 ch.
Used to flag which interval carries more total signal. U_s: 278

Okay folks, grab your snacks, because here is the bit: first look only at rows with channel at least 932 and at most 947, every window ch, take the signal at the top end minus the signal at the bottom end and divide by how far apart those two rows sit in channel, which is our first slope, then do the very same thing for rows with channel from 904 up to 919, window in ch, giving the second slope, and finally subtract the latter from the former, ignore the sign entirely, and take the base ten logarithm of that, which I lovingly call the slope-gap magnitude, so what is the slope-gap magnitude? 0.37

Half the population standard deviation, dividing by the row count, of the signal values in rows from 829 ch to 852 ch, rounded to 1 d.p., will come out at 2.5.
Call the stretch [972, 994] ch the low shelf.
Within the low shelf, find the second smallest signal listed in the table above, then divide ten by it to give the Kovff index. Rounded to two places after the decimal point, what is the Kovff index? 0.21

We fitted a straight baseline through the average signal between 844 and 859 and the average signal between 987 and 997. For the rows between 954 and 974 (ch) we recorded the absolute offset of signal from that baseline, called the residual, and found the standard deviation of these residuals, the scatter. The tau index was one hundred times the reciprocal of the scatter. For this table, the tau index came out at 13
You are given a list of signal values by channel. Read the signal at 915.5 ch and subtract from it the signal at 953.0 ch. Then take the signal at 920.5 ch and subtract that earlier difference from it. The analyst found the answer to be 30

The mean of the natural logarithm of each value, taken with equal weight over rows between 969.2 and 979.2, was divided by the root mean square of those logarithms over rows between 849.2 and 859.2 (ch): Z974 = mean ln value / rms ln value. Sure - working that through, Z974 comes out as 0.96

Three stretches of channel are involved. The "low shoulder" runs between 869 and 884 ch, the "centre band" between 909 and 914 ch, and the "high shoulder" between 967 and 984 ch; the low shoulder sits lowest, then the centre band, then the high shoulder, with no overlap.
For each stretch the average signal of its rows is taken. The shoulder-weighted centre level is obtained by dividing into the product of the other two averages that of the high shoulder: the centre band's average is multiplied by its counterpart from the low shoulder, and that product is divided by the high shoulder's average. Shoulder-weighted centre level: 54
